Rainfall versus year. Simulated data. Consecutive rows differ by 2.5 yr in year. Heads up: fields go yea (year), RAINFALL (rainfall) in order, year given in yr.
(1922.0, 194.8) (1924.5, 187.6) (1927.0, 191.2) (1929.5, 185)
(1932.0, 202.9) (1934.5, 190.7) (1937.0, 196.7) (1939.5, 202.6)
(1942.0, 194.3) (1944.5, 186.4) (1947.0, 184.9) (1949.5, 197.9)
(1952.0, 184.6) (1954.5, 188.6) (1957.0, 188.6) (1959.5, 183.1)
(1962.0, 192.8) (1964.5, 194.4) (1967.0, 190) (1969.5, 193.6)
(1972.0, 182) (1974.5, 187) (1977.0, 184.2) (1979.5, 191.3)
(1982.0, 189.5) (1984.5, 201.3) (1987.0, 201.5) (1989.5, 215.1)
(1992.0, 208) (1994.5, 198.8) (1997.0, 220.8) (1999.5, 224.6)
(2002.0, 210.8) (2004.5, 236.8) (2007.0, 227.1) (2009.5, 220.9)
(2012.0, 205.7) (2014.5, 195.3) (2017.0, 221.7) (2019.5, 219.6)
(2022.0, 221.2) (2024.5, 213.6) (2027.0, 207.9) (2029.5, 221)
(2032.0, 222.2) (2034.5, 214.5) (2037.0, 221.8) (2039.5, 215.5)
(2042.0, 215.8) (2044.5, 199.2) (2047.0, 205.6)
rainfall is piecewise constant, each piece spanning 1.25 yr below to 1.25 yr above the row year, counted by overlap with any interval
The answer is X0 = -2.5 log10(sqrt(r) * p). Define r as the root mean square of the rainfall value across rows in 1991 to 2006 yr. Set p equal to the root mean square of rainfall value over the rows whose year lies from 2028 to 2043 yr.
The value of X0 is -8.77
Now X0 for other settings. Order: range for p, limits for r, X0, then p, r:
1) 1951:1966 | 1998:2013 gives -8.62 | 189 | 221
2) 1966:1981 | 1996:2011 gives -8.62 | 188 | 224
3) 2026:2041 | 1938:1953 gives -8.70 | 217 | 192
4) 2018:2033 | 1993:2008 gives -8.77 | 218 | 220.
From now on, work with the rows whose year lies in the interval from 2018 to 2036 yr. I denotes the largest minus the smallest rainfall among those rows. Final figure 14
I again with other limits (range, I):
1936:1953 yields 18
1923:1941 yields 18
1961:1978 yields 12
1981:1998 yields 31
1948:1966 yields 15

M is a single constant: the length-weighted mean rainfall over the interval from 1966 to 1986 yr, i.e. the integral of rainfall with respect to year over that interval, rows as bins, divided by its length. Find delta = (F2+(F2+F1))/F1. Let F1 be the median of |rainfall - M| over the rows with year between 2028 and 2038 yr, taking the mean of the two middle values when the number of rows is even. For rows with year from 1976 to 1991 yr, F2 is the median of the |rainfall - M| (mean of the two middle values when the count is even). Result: 1.5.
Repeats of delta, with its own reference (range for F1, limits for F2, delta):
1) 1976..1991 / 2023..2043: 7.0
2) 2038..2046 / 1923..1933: 1.3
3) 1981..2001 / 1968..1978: 1.6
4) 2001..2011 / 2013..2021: 2.7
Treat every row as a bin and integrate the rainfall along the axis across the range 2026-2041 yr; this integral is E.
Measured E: 3259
